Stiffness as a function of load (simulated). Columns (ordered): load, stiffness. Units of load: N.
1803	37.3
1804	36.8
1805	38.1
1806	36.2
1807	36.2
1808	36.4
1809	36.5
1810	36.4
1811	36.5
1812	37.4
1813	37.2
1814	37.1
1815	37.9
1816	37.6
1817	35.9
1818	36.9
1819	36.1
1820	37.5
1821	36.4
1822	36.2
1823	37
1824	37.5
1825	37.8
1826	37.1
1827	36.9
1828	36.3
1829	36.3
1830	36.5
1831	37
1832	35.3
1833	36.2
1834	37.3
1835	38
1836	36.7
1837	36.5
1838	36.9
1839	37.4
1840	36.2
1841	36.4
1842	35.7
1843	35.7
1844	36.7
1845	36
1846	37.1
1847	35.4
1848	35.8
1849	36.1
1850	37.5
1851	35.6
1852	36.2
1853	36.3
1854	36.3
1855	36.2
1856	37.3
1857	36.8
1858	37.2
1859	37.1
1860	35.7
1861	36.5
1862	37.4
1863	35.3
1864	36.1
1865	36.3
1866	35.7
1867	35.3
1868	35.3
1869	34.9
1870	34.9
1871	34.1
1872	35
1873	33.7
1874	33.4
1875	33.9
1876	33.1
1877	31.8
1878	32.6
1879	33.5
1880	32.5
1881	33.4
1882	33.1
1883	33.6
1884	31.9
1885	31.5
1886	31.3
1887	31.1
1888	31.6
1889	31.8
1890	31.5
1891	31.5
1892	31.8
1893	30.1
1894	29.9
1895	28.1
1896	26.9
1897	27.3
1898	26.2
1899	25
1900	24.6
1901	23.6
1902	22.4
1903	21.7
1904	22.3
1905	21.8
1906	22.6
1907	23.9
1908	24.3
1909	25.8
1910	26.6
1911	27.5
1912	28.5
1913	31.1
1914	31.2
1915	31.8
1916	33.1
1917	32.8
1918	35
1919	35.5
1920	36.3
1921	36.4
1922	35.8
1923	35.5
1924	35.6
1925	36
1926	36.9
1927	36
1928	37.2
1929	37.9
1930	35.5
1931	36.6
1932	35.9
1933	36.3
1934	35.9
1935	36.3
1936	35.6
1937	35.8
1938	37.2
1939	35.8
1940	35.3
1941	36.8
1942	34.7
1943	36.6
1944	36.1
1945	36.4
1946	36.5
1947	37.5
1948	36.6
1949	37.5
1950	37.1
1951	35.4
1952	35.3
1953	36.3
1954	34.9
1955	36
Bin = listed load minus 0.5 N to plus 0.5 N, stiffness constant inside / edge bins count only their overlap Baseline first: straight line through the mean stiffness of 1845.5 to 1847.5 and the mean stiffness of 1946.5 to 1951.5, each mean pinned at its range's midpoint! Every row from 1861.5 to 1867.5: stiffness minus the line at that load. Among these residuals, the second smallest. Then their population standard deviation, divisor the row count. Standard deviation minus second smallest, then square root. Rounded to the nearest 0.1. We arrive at 1.3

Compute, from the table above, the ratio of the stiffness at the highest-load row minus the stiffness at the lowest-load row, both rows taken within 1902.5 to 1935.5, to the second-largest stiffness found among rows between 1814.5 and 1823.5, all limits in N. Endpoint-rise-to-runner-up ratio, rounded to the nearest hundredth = 0.39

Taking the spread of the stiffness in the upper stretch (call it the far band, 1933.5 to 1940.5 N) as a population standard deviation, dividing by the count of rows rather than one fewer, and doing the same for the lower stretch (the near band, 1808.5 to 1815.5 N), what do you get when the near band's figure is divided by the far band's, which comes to 0.91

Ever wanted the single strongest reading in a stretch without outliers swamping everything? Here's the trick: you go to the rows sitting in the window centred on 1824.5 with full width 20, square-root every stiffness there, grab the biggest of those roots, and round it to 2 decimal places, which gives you 6.16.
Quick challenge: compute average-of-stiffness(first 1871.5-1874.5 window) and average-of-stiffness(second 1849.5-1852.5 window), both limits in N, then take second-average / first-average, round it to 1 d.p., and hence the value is 1.1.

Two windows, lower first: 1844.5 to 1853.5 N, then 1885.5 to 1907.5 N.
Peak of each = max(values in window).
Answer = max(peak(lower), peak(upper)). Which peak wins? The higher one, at 37.5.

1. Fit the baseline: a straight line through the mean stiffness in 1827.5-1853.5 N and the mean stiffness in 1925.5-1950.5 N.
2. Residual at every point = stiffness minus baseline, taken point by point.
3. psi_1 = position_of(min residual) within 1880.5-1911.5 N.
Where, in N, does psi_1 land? 1903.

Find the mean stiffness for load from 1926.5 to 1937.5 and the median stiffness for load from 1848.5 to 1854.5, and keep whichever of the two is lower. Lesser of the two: 36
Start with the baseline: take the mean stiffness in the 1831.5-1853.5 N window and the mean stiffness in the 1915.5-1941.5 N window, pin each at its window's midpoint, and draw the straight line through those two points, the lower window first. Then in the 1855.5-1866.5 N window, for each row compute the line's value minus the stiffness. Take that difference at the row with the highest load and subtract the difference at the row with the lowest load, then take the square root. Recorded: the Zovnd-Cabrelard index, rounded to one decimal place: 1.2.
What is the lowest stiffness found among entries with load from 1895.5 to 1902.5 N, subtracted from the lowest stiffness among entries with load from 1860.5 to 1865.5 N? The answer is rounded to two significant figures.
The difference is 13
